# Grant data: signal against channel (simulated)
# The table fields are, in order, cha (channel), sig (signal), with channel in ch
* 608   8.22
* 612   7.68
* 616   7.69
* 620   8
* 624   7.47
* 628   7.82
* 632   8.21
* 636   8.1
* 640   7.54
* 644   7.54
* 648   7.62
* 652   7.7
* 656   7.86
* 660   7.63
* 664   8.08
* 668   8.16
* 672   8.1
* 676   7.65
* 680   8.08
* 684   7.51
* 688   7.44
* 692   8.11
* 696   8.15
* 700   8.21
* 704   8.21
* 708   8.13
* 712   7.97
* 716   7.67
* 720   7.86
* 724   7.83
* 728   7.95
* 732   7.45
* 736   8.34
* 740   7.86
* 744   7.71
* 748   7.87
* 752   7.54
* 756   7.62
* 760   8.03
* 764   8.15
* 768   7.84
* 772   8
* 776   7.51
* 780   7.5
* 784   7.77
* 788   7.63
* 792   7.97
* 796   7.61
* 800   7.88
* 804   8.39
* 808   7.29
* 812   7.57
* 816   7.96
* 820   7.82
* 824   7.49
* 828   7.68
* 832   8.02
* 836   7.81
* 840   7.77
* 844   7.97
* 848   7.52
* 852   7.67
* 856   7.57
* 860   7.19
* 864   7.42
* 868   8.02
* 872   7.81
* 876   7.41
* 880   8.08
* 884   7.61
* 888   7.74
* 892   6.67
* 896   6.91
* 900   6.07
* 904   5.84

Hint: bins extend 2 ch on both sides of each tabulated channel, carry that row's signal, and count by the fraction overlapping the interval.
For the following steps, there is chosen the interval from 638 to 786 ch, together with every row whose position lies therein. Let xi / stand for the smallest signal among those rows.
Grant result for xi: 7.44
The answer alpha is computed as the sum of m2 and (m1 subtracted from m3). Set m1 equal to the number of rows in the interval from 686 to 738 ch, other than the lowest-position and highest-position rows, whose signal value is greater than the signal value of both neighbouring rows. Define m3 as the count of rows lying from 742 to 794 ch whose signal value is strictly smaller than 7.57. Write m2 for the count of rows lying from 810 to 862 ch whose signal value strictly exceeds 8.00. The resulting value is 2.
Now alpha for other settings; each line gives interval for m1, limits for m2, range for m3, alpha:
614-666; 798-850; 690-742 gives 0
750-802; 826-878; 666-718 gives 0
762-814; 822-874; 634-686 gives 1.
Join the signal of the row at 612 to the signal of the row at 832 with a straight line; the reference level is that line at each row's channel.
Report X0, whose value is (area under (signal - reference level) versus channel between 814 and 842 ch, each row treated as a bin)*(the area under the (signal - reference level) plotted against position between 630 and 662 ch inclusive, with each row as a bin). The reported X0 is -8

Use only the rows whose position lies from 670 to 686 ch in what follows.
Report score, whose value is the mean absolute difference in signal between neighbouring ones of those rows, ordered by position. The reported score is 0.48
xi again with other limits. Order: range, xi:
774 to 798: 7.5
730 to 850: 7.29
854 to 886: 7.19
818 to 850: 7.49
